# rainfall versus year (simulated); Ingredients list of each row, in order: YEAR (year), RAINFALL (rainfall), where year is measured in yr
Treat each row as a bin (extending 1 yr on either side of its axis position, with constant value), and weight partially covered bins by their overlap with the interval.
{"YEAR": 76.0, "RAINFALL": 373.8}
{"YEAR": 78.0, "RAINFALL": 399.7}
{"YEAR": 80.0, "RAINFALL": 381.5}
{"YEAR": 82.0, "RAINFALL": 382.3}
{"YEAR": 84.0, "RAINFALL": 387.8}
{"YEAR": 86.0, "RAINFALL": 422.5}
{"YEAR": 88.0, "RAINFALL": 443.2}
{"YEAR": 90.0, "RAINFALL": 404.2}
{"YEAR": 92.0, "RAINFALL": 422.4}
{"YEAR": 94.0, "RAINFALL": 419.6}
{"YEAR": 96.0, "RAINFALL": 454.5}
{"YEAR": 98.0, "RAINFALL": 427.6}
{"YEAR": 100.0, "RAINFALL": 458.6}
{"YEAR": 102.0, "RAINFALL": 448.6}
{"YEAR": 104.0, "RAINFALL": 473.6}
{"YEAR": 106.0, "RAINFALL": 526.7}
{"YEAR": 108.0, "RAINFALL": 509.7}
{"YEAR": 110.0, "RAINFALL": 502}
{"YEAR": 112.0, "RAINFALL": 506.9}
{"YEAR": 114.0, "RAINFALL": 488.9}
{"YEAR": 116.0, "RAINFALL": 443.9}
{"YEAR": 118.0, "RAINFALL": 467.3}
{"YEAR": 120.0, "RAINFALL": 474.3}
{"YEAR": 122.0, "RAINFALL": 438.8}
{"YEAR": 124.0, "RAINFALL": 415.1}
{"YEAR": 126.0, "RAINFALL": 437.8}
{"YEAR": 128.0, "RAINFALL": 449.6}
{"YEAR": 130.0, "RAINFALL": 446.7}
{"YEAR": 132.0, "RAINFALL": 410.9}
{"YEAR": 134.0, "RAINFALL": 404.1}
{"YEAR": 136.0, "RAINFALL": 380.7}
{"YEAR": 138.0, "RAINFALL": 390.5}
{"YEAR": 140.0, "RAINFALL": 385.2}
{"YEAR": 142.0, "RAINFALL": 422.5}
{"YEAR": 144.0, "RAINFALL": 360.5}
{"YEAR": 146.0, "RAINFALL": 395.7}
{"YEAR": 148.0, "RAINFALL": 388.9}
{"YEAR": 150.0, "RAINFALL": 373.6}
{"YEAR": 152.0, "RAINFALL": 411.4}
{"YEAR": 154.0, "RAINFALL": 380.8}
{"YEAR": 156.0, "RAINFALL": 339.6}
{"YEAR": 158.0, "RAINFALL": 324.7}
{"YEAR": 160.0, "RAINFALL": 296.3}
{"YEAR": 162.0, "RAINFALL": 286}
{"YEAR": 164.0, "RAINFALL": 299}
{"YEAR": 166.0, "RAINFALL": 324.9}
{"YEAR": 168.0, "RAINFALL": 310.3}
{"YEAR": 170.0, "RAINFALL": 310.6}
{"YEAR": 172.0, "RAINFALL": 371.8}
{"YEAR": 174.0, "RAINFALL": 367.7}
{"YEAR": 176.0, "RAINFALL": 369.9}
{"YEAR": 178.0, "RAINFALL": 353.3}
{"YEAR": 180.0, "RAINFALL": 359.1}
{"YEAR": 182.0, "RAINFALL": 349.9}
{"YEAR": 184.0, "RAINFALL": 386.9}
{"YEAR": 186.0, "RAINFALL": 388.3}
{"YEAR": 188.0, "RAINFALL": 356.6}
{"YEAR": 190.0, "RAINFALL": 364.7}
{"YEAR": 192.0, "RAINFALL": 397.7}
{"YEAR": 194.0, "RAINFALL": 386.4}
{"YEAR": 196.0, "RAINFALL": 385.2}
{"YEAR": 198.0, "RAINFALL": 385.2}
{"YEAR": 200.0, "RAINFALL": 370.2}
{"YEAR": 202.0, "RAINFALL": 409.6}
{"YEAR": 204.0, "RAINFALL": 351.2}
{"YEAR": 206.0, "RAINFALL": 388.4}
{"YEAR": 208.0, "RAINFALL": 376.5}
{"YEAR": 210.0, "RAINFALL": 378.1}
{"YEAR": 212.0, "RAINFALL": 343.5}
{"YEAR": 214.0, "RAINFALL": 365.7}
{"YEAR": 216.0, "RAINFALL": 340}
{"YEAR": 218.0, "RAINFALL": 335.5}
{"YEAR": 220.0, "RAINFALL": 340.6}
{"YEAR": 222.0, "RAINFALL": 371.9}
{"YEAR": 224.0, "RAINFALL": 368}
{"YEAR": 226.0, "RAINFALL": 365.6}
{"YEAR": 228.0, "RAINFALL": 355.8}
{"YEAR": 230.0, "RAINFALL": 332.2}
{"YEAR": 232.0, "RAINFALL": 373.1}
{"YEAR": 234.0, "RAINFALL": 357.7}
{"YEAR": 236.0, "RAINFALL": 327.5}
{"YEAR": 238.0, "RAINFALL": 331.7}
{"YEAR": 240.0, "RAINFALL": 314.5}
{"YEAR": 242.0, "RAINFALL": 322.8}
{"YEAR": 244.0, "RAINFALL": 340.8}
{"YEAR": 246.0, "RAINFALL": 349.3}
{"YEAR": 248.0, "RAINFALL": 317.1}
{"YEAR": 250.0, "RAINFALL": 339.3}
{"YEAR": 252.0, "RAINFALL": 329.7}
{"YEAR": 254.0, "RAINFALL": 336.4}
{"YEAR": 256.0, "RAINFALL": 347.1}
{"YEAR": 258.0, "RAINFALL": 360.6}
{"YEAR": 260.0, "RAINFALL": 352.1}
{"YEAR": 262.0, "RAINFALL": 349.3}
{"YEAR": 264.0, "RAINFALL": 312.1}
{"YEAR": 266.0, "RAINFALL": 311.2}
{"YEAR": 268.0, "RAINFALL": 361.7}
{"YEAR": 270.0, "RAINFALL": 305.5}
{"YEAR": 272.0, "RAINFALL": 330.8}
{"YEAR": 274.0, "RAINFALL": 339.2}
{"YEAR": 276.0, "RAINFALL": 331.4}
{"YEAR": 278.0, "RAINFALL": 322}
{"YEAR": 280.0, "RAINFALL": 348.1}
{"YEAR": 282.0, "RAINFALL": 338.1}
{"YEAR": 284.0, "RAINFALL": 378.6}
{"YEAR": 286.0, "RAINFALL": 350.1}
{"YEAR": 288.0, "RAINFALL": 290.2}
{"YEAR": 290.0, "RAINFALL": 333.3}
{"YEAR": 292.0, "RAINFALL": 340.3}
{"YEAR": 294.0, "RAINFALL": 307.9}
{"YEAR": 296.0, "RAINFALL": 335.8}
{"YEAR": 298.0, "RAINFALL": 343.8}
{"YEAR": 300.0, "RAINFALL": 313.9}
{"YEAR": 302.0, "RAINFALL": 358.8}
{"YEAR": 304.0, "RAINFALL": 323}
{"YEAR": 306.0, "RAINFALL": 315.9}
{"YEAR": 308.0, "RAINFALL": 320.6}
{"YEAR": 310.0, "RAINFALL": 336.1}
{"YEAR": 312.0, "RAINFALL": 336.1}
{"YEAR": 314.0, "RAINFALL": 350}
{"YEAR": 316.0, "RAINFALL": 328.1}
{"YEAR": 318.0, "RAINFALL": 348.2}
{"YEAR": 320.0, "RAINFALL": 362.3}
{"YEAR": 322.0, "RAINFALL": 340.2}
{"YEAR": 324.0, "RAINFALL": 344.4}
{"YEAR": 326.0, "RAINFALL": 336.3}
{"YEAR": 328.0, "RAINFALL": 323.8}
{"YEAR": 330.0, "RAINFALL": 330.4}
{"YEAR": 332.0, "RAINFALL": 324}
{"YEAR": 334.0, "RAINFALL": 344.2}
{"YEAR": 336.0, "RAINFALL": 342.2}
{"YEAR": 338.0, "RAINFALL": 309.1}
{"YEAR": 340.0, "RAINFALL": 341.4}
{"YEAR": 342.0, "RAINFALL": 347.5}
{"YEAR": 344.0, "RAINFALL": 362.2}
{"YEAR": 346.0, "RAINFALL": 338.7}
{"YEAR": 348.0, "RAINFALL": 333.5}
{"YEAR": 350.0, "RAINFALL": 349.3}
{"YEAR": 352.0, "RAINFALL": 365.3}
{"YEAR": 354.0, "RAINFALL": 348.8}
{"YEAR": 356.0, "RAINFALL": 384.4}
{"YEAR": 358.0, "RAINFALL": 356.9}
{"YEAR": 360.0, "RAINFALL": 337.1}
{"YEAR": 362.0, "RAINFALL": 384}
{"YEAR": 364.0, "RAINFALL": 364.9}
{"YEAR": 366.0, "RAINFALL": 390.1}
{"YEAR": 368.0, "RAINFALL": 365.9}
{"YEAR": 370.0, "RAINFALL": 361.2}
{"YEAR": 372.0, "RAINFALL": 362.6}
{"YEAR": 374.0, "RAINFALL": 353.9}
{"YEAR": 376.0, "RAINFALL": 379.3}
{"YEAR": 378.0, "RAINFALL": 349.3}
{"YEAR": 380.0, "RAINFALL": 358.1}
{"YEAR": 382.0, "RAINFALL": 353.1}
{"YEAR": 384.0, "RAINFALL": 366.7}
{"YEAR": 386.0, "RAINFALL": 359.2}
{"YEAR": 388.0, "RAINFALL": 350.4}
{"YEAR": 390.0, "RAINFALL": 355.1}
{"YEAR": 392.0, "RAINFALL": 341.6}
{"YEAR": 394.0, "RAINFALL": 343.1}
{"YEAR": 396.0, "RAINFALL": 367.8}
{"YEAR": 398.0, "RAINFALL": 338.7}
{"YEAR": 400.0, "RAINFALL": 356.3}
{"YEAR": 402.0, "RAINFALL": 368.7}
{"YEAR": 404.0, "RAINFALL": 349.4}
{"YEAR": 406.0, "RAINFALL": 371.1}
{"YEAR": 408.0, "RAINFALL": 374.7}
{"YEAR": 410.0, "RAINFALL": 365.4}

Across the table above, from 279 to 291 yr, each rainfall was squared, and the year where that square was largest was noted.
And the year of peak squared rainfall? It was 284.0 yr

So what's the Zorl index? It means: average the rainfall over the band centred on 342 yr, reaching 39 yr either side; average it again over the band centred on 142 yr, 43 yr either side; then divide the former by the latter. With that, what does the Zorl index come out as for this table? 0.87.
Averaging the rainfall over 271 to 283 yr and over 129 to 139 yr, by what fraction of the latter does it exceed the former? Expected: 0.18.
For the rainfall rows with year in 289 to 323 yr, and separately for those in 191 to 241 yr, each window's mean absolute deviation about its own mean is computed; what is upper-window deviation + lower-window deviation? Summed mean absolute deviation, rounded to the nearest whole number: 32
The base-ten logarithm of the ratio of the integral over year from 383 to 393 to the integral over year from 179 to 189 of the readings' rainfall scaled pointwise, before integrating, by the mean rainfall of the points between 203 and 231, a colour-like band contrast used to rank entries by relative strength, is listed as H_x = -0.016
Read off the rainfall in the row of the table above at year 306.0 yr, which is 315.9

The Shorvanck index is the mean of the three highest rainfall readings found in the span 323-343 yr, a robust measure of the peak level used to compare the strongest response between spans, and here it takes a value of 345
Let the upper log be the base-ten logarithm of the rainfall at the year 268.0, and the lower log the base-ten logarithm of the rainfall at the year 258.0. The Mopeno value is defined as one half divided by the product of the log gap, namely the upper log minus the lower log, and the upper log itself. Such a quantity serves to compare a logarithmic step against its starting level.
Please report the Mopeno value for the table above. 148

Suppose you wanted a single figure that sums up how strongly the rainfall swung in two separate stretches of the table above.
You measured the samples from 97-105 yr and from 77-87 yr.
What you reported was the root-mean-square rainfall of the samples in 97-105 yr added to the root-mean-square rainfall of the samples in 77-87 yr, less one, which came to 846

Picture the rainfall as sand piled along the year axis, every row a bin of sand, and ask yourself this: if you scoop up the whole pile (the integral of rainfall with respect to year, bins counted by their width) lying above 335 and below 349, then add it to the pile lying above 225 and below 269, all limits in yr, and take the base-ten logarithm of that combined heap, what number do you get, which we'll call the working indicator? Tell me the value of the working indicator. 4.30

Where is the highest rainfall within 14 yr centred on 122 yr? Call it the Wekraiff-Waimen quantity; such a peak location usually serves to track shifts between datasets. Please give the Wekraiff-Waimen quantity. 120.0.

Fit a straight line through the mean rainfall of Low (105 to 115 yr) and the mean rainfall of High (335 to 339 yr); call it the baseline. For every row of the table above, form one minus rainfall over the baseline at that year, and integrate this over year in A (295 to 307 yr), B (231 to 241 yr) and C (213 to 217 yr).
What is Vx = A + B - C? 1.7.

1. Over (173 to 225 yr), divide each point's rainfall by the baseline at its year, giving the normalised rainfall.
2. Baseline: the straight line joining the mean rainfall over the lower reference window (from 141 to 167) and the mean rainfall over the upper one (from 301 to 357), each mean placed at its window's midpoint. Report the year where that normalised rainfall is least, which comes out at 218.0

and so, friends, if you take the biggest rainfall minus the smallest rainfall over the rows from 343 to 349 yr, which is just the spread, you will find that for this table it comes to 29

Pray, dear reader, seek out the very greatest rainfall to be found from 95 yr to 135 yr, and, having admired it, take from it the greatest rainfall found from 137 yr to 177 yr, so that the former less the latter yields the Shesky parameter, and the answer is 104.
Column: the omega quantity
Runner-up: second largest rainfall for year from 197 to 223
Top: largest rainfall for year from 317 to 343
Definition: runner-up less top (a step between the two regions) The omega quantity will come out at 26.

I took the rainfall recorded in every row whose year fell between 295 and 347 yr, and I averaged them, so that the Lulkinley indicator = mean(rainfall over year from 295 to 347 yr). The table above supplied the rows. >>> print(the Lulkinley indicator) 337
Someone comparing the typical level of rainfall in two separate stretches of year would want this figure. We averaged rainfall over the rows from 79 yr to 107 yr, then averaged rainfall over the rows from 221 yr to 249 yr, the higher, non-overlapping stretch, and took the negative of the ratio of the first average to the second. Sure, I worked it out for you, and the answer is -1.3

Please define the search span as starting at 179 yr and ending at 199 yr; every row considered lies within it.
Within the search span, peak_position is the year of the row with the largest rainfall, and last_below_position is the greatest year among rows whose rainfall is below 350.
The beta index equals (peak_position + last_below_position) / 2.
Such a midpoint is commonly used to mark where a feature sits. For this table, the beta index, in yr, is 187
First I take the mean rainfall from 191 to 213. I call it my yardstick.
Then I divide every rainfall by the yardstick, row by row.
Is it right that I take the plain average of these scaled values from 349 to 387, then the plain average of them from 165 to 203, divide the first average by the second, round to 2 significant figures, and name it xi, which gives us 0.99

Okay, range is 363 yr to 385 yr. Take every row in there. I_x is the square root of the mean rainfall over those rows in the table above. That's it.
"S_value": 19.1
